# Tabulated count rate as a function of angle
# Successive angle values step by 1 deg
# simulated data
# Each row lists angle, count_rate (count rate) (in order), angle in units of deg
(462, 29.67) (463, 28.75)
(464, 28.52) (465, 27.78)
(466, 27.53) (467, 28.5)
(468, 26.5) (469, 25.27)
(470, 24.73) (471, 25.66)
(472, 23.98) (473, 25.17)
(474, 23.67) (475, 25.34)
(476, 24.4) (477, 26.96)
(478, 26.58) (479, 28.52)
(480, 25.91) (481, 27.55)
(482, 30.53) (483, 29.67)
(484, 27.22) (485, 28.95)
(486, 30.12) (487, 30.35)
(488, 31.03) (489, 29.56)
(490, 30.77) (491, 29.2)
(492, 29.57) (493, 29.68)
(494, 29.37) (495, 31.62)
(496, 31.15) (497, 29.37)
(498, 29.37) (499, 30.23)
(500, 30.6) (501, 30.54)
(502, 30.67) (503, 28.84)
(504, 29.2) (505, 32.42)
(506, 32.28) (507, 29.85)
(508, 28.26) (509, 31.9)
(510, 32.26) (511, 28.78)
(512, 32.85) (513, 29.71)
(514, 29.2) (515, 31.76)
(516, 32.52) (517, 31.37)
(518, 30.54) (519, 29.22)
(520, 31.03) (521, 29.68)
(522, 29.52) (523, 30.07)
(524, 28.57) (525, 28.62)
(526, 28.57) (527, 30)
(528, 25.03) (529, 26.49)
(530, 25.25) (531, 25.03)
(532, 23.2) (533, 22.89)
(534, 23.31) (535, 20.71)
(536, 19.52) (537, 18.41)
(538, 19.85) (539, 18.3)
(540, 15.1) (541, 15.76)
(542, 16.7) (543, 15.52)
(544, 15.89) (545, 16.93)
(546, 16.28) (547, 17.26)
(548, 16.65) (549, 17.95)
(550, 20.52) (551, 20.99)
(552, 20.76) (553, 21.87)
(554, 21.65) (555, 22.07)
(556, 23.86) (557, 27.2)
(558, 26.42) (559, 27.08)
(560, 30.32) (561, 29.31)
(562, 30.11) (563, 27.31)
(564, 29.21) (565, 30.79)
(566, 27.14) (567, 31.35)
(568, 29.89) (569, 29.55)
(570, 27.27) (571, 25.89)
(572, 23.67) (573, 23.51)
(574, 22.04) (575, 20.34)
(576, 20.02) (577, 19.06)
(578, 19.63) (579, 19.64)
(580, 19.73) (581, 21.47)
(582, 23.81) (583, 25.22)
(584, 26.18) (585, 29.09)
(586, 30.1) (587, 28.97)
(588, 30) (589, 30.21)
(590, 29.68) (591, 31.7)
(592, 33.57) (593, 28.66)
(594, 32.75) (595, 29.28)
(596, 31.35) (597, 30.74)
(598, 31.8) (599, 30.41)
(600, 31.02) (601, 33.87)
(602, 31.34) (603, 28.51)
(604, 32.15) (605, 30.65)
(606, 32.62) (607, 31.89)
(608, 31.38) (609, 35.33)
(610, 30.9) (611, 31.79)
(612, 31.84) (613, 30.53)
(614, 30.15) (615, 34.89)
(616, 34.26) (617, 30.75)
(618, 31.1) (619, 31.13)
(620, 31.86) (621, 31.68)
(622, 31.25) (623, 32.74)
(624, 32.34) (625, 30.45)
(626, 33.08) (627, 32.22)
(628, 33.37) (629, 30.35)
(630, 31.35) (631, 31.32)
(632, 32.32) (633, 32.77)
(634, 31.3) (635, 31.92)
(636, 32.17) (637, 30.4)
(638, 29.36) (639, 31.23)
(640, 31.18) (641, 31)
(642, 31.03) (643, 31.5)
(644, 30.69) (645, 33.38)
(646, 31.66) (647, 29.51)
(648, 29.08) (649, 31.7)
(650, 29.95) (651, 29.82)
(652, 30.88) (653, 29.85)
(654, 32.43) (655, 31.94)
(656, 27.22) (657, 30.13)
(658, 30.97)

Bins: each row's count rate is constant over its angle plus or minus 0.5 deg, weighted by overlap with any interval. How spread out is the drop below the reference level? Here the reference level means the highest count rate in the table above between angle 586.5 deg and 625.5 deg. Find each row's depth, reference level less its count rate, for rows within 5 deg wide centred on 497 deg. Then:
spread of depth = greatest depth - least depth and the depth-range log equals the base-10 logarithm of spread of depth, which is 0.35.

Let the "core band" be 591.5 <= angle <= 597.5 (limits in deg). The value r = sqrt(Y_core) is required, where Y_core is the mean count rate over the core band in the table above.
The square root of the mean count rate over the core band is 5.57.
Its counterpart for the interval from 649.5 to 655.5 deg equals 5.55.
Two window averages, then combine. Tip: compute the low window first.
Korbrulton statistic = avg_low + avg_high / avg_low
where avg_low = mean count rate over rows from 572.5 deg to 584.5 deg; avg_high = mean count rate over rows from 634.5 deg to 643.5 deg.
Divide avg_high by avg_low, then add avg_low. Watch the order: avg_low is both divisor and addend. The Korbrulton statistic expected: 23.2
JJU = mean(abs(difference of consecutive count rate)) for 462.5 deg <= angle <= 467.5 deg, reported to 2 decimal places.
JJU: 0.55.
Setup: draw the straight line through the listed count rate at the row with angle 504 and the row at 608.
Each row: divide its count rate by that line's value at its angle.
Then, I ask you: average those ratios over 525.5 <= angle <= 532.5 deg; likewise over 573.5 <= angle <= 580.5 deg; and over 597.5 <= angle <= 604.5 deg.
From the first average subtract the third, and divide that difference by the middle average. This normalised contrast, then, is -0.2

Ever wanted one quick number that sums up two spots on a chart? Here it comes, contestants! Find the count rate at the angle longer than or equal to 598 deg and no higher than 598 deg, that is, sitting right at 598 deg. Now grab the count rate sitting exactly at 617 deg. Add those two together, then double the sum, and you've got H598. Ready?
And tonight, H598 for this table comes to 125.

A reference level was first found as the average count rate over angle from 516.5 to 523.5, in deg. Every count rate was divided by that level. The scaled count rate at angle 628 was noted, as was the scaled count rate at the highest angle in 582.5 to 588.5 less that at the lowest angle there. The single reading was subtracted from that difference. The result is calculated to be -0.95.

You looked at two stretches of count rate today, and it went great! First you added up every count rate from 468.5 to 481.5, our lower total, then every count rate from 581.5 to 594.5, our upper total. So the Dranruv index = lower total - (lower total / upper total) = 333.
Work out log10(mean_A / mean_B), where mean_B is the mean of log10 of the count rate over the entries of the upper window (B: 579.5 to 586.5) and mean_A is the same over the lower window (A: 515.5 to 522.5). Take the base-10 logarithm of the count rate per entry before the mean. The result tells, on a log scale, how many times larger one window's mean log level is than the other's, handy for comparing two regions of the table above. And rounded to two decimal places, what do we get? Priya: 0.03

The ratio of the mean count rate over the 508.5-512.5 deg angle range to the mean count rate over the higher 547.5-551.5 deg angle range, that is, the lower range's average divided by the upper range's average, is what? 1.65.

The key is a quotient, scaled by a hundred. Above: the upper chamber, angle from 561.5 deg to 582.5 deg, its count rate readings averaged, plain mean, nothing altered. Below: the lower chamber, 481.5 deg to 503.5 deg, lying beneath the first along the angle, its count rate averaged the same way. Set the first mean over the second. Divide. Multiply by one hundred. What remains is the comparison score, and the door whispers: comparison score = 83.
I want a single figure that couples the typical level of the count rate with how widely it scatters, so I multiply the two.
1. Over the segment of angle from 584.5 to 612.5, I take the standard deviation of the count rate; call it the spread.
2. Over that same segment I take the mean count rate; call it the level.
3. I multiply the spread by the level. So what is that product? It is 50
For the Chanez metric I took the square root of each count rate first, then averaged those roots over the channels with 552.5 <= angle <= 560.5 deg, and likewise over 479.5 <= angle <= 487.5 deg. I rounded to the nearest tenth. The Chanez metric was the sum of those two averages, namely 10.4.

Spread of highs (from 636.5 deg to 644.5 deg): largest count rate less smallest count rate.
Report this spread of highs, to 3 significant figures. 2.14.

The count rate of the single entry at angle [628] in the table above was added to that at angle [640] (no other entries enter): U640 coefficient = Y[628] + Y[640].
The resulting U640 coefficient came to 65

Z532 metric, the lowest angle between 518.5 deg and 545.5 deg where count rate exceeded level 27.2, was 519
